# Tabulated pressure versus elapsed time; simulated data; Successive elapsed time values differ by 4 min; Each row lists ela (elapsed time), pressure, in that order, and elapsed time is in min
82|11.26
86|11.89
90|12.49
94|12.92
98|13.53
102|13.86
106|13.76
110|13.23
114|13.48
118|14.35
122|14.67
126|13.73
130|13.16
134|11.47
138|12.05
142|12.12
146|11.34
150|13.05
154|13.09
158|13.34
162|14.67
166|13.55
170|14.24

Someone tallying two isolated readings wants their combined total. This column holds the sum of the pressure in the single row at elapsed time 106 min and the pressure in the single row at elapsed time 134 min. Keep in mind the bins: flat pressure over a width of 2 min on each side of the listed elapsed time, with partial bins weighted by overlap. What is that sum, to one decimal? 25.2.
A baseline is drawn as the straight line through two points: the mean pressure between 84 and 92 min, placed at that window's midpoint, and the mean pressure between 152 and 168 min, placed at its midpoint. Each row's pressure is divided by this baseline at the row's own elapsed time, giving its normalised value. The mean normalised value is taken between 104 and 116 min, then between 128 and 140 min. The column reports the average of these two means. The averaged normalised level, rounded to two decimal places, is 1.00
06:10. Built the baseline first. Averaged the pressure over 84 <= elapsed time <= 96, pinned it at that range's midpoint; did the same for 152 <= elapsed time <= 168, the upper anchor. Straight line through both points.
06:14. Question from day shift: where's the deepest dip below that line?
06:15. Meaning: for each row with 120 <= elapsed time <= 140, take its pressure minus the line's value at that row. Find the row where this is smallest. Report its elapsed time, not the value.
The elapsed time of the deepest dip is 134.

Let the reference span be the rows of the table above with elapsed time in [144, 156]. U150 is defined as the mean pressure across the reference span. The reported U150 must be 12.5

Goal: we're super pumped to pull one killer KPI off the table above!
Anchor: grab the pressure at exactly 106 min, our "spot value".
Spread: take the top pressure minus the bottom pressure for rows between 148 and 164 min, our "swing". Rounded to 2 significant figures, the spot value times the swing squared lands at 36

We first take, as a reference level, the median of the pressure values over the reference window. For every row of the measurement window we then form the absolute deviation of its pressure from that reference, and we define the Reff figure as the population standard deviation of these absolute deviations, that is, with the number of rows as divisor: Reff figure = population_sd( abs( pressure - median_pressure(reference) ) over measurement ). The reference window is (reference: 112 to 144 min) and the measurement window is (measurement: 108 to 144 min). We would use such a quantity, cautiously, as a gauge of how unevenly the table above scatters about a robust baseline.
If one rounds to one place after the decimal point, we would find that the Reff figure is 0.6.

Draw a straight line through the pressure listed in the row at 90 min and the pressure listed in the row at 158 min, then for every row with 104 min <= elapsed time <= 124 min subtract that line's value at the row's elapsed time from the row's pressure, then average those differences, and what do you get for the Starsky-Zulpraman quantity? 1.1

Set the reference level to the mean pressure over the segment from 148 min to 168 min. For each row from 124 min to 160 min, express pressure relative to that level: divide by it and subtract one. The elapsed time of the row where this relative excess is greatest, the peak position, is 126 min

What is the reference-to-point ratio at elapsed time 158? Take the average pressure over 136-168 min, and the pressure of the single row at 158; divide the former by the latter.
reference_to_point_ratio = 0.97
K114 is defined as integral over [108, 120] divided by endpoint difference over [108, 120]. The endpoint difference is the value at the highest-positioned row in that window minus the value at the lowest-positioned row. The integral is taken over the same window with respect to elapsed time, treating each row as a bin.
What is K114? 147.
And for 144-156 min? 86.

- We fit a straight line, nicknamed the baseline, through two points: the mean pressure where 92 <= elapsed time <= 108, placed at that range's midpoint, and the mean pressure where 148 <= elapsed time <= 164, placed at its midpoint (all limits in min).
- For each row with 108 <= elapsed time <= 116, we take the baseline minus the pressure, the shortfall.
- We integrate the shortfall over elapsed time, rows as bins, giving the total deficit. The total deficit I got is 1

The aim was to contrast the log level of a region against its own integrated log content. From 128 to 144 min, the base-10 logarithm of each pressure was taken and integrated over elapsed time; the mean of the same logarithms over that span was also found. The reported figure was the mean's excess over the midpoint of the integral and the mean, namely -8.14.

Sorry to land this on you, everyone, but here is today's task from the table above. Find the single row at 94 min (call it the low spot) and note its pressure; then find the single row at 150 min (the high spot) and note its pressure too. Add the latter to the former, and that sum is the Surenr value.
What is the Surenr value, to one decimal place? 26.0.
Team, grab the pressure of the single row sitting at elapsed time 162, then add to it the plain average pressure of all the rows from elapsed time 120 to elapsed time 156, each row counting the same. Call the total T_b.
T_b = 27.4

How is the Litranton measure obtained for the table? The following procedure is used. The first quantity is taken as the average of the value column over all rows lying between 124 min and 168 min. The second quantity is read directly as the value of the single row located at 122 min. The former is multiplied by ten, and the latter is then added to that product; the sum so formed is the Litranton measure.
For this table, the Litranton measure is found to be 143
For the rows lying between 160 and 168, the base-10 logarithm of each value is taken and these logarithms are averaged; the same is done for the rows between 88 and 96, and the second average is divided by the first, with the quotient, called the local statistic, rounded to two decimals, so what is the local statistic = 0.96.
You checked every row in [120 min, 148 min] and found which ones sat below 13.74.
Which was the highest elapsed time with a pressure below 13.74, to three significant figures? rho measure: 146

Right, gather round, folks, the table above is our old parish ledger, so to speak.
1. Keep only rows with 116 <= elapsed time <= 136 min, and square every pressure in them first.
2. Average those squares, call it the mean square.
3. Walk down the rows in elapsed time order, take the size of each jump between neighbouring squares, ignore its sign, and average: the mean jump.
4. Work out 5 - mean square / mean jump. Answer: -2.9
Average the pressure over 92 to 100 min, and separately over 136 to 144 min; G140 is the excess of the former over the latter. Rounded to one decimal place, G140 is 1.1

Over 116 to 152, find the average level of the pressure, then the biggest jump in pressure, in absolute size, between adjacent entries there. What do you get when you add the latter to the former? 14.6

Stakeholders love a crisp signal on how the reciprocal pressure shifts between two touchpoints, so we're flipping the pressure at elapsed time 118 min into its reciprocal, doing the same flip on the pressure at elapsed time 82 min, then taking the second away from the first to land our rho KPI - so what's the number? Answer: -0.019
